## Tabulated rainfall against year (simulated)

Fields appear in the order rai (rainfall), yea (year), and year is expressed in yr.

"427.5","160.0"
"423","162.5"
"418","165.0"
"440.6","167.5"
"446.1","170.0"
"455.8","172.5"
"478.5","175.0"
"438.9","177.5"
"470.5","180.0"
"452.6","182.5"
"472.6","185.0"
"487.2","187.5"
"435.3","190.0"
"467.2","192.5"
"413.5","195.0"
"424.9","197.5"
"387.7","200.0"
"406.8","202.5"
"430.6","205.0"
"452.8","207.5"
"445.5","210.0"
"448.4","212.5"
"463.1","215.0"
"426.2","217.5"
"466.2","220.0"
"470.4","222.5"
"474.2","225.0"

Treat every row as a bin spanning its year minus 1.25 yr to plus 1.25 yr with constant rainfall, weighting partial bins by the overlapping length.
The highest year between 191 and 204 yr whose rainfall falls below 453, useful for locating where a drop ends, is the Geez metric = 202.5 yr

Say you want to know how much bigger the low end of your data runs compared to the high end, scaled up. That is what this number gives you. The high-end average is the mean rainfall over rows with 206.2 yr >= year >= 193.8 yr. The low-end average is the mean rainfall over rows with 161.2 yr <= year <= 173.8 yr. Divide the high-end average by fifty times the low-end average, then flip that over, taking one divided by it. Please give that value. 52.9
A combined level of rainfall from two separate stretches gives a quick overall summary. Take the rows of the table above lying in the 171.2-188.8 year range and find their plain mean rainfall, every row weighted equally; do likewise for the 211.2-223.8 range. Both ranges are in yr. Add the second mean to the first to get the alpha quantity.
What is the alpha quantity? 920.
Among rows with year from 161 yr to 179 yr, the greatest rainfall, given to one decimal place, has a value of 478.5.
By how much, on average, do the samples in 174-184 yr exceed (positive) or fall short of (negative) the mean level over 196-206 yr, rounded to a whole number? 48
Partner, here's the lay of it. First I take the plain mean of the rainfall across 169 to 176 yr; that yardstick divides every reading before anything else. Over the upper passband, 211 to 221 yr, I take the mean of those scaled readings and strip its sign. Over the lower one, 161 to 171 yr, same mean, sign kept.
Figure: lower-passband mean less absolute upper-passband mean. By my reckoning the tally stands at -0.04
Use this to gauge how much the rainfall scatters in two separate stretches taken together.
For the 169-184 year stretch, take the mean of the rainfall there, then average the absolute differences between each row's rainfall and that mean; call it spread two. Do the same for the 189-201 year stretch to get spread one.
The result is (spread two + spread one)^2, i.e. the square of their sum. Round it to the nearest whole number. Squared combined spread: 1027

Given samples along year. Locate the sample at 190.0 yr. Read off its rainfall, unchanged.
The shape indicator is 435.3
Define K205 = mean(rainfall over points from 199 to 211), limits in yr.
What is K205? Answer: 425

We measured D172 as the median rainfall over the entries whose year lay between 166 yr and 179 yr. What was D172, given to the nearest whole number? 446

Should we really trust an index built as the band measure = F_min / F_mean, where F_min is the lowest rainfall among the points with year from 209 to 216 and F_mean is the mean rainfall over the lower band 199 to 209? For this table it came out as 1.06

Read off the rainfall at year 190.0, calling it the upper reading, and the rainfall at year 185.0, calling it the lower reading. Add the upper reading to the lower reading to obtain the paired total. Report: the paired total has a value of 908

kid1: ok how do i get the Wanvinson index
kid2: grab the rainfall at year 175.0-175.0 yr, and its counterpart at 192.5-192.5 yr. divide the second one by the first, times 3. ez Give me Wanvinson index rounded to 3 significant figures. 2.93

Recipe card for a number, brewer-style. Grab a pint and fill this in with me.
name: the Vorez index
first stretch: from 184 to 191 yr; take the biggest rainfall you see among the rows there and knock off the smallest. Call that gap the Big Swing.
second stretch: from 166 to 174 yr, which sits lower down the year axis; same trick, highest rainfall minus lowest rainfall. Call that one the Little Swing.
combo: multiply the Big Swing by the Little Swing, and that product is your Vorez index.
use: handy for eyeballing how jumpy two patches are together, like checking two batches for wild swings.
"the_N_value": 789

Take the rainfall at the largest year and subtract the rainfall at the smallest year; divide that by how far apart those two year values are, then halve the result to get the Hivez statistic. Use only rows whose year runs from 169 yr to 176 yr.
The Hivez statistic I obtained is 3.2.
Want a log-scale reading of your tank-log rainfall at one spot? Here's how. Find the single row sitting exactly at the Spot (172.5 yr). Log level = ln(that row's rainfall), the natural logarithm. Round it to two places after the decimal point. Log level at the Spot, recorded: 6.12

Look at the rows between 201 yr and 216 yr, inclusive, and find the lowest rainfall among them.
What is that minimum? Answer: 406.8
